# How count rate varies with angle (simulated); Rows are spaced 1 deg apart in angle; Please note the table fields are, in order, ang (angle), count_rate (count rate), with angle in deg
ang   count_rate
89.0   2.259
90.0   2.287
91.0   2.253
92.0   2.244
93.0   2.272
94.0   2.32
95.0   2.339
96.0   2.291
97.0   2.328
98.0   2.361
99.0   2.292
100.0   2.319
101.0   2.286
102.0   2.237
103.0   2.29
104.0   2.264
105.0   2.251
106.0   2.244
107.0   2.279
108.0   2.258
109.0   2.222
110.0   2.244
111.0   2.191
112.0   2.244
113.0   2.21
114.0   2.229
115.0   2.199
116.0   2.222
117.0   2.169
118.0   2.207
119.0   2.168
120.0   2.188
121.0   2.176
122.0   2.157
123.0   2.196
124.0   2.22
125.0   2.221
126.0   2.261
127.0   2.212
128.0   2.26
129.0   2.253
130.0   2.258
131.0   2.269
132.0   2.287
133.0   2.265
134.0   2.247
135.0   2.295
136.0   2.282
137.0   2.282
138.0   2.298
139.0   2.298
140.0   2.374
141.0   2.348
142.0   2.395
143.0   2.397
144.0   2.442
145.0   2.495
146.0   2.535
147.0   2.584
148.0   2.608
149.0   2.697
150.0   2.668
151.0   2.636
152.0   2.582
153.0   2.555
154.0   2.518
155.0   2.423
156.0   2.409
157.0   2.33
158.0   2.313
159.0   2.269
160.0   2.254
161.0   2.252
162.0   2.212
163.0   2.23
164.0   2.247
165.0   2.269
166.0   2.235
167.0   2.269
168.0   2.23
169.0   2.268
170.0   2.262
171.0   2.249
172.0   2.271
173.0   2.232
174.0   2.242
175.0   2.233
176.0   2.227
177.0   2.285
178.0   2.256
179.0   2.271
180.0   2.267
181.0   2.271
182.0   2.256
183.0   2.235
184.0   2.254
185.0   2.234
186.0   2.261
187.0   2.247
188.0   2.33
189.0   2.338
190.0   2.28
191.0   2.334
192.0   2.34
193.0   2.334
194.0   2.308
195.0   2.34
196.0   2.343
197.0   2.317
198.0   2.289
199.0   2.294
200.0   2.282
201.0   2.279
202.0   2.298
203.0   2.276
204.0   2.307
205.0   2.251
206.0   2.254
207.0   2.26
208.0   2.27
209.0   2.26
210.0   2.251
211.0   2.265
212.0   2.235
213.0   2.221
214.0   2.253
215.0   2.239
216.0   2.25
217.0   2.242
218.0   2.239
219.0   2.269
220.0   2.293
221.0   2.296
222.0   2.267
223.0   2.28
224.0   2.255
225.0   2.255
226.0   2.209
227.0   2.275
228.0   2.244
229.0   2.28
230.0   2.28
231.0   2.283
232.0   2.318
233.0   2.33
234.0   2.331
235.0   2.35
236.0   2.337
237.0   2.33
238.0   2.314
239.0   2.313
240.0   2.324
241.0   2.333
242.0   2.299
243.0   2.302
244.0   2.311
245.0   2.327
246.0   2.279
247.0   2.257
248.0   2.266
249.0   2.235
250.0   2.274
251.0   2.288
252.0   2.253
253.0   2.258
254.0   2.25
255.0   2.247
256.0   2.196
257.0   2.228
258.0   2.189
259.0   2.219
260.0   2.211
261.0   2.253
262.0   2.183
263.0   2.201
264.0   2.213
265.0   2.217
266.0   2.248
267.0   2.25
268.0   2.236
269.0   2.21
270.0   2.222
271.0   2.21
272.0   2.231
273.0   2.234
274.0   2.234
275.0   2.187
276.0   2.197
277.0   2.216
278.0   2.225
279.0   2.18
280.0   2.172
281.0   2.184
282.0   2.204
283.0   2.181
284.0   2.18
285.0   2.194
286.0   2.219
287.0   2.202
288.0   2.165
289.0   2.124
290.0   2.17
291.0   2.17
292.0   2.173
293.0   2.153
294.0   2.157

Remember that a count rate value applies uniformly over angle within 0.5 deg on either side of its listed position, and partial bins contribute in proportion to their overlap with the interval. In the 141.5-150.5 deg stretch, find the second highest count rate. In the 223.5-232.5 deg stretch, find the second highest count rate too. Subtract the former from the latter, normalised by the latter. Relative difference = -0.17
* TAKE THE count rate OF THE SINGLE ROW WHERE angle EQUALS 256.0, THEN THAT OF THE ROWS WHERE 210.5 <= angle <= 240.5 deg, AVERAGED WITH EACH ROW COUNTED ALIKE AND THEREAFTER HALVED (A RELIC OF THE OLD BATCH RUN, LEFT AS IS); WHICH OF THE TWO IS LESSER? 1.14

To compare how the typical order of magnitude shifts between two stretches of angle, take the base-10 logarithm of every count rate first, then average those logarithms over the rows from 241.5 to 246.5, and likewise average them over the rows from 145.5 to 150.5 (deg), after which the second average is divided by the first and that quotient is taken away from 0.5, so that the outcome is -0.65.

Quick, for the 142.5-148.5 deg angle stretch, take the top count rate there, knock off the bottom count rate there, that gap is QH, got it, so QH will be 0.21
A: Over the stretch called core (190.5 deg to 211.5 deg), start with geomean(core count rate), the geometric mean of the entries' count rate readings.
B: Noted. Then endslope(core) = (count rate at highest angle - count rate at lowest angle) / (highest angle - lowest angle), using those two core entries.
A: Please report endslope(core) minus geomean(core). -2.30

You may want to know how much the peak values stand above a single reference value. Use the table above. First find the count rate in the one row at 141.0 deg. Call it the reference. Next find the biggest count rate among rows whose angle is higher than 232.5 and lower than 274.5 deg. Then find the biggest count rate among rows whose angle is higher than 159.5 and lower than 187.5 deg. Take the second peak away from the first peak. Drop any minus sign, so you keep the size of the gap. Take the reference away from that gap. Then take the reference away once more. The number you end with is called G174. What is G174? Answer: -4.6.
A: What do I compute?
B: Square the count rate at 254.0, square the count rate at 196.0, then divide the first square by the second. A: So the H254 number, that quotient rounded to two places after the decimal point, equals 0.92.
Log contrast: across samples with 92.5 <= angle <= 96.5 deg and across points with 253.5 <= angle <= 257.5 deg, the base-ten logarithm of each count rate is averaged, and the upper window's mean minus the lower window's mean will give -0.014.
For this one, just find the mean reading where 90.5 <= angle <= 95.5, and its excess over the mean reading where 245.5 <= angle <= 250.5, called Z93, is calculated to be 0.02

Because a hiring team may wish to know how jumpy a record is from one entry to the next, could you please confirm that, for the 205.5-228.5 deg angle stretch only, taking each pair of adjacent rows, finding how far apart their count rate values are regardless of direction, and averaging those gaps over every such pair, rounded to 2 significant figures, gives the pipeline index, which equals 0.019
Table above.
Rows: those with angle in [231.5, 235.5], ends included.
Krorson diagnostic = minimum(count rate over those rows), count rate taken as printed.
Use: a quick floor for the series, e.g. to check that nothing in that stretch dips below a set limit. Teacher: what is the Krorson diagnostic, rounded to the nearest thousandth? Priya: 2.318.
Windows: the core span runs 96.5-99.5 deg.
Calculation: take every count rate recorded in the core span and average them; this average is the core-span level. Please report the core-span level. 2.33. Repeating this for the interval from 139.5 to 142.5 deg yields 2.37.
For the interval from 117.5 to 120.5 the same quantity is 2.19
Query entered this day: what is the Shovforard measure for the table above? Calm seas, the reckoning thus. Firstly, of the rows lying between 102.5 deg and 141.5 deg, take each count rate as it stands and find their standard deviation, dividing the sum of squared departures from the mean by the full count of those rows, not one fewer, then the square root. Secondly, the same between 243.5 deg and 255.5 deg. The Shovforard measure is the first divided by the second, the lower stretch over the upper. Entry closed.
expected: 1.8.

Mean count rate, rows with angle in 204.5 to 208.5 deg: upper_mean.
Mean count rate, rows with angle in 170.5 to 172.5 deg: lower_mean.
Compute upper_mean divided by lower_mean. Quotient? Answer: 1.00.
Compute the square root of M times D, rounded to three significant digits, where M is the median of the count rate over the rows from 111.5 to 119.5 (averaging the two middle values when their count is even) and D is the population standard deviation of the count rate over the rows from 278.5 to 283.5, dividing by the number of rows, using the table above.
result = 0.153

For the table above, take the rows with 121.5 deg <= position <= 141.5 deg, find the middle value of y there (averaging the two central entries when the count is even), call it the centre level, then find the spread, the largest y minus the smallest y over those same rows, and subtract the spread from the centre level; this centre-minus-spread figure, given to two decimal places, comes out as 2.05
